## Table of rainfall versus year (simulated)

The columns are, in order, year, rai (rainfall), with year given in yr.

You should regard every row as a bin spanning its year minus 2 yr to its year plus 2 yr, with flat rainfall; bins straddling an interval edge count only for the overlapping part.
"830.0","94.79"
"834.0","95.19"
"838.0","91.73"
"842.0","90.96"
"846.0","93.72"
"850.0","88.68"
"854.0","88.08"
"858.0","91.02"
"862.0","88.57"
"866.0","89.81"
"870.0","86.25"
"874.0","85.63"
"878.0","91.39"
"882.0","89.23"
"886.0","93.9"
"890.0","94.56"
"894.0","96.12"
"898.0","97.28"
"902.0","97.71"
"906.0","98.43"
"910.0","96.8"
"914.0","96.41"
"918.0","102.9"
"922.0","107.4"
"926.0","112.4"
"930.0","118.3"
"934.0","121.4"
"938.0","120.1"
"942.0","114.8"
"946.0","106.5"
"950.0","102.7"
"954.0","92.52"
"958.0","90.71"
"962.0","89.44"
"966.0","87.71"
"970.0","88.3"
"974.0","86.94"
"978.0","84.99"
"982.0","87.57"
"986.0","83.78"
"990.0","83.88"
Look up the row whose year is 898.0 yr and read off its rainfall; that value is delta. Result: 97.28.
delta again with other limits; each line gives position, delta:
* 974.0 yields 86.94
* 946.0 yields 106.5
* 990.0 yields 83.88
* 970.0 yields 88.3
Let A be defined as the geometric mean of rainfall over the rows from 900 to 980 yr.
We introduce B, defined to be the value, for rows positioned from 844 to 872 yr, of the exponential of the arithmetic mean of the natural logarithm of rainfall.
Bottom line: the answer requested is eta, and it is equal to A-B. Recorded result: 11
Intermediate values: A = 100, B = 89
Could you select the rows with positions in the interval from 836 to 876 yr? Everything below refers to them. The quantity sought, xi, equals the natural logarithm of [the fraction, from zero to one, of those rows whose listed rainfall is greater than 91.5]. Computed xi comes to -1.6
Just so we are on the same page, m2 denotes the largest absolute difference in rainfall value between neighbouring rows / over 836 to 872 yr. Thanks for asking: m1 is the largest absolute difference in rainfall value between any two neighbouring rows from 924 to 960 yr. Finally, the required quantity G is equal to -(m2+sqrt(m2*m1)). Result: -12.2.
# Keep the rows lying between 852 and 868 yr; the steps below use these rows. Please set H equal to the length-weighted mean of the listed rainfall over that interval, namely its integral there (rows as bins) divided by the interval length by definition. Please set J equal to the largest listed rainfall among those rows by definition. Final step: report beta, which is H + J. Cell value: 180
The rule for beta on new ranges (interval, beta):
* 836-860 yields 184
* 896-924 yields 207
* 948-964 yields 197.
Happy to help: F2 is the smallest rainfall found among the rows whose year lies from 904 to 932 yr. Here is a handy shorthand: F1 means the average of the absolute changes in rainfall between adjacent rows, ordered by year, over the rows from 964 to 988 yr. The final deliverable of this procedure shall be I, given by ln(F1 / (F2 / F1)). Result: -3.13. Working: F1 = 2.1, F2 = 96.41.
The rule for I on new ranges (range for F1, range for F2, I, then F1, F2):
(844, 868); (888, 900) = -2.75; 2.5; 94.56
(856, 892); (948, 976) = -2.52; 2.6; 86.94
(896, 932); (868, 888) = -2.17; 3.1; 85.63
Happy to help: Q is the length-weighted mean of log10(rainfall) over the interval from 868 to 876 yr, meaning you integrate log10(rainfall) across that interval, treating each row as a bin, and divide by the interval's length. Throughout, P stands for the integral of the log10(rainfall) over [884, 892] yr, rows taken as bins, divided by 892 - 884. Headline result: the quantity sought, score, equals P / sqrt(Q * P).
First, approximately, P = 1.97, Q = 1.93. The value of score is 1.01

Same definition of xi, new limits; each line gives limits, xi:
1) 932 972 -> -0.5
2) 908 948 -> 0.0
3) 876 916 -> -0.2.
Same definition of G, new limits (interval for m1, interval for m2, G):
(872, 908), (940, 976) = -17.8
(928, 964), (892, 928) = -14.6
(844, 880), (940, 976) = -17.8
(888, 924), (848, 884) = -11.9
